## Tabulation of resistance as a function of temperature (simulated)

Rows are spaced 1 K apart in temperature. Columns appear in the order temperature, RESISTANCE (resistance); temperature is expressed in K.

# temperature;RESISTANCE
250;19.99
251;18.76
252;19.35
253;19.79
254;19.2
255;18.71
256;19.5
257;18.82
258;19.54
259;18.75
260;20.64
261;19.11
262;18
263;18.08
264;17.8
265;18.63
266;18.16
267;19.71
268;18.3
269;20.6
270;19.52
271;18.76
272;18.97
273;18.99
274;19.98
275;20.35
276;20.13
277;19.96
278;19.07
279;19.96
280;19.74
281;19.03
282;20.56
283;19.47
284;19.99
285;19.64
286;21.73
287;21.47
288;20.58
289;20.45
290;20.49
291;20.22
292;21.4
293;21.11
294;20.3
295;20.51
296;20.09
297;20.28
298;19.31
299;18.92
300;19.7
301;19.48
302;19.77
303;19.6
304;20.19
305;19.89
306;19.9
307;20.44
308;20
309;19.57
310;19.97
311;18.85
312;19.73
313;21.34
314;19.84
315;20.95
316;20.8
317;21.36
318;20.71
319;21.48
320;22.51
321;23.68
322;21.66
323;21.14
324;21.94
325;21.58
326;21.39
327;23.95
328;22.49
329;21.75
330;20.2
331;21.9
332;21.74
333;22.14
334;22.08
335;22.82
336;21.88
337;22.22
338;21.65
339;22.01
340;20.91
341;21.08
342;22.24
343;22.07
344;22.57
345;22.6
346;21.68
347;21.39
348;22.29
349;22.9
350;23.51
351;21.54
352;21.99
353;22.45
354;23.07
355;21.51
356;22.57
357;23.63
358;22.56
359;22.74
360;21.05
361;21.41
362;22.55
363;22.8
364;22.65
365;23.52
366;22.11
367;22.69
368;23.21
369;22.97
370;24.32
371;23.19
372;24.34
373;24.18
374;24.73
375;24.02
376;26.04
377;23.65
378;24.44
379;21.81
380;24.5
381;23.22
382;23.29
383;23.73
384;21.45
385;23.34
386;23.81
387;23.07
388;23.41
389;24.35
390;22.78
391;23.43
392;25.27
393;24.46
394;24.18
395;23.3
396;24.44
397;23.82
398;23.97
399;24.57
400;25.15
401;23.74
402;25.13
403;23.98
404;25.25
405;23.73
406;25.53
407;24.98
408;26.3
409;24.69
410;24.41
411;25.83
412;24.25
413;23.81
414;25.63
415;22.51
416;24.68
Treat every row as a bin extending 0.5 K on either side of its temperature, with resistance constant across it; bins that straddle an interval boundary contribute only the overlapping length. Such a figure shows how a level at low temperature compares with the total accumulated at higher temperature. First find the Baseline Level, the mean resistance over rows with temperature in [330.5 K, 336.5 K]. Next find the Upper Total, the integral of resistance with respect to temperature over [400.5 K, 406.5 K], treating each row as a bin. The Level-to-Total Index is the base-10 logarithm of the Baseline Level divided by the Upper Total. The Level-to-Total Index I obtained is -0.824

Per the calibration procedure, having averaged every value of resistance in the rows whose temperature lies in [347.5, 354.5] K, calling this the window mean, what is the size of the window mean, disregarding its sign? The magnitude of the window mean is 22.5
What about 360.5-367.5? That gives 22.5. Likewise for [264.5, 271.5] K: 19.1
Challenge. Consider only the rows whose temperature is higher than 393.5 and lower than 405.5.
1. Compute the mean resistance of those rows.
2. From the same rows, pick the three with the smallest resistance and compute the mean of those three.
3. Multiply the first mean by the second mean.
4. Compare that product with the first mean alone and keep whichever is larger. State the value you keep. 573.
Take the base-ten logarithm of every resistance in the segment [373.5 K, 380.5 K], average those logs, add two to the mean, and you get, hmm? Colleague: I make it 3.38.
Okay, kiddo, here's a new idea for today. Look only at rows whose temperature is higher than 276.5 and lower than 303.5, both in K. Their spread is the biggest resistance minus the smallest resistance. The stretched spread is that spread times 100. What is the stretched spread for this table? 281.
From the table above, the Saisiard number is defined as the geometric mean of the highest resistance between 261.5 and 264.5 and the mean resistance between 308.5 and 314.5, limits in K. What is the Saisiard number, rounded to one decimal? 19.0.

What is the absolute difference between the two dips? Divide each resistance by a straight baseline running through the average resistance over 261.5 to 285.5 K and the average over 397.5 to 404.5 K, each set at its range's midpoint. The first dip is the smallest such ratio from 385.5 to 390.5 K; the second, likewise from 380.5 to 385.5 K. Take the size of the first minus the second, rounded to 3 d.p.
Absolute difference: 0.046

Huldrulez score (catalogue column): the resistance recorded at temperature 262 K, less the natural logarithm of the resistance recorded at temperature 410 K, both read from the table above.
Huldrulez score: 14.8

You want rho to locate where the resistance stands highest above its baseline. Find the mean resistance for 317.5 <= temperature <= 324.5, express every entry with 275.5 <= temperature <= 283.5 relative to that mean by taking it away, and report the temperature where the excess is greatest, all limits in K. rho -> 282 K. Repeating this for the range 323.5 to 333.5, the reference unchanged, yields 327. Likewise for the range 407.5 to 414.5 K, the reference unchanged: 408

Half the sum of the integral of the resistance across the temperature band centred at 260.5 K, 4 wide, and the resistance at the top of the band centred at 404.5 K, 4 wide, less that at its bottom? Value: 39.0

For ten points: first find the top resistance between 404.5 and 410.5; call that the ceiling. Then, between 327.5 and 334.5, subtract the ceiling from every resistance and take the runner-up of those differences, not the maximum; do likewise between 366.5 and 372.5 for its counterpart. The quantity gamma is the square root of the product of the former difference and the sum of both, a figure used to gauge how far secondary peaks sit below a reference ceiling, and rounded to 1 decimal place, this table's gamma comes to 5.1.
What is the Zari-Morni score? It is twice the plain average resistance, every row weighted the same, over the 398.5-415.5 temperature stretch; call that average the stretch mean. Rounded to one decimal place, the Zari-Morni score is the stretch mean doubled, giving 49.4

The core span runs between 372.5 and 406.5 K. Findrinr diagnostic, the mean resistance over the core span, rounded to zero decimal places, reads 24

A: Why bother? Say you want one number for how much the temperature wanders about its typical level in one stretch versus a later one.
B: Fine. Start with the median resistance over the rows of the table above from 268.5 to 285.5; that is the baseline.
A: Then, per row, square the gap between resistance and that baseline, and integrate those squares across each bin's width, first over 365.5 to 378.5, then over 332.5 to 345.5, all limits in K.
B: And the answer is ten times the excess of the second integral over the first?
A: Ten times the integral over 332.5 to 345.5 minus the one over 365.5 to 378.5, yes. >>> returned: -1595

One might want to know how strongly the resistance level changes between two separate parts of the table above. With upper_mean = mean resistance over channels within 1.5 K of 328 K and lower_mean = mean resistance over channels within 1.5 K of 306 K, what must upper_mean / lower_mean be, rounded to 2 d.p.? 1.13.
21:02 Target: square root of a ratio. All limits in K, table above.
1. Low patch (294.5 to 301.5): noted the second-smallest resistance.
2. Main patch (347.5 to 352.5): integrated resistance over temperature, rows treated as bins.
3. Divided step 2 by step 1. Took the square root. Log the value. 2.4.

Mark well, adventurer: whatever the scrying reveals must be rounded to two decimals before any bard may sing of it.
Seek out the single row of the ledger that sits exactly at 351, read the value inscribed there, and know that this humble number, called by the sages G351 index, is 21.54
